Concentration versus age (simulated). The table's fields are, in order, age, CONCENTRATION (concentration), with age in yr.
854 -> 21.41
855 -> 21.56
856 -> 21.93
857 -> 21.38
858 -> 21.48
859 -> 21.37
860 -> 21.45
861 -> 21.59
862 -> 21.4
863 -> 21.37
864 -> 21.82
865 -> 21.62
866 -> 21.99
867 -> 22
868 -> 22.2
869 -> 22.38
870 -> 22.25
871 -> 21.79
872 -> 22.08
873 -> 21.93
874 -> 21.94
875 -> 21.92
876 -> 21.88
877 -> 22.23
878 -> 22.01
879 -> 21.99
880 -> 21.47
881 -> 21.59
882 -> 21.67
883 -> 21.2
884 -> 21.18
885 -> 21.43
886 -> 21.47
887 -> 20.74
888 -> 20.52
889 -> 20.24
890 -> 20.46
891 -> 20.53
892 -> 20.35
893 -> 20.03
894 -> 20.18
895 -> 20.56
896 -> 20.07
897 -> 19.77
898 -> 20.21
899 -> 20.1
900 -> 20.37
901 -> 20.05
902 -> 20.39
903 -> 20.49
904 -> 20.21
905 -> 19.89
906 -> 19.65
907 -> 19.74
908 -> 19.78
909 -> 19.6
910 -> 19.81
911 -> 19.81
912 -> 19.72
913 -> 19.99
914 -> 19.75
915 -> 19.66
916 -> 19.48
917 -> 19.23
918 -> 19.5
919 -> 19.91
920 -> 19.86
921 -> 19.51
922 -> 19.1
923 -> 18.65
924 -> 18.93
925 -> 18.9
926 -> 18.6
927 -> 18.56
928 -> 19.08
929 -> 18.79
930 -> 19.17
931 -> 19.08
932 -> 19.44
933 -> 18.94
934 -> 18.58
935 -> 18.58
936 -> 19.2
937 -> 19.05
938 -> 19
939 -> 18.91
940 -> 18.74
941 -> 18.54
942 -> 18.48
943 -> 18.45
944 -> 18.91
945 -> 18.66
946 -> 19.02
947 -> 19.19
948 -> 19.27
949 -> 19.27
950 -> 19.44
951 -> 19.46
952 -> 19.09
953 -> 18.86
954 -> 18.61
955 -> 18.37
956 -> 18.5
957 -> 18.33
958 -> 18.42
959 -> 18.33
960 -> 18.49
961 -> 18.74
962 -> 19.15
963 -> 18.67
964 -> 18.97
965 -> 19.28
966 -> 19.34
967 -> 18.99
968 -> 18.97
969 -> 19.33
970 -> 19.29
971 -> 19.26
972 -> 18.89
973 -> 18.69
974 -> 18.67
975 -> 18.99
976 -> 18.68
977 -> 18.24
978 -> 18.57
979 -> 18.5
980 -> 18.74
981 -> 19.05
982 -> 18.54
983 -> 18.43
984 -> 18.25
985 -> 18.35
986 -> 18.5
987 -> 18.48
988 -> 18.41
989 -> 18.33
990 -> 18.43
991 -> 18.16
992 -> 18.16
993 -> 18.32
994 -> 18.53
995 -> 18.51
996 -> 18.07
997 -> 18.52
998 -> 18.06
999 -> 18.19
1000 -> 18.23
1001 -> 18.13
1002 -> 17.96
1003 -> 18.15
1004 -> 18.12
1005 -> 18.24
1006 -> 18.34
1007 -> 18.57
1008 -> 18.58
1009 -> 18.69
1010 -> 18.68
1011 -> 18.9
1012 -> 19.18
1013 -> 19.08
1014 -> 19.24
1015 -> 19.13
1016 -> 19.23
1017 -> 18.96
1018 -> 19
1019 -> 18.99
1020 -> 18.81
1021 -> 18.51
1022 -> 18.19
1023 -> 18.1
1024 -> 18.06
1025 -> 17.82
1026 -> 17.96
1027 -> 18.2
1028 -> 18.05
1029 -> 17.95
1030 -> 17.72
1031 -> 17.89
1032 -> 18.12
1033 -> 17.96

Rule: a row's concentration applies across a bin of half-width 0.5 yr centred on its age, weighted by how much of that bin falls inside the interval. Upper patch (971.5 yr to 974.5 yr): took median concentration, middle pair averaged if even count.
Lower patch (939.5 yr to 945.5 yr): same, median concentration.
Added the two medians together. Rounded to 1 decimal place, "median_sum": 37.3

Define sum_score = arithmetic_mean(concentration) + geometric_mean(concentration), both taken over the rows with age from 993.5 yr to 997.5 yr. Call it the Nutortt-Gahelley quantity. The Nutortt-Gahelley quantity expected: 36.8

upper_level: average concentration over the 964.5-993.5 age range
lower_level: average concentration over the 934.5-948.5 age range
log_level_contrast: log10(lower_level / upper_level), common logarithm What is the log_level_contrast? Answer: 0.00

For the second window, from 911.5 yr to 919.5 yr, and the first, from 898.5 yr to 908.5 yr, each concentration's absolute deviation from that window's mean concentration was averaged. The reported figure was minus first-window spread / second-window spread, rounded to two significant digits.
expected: -1.3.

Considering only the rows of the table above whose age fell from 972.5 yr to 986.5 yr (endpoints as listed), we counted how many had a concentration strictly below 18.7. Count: 11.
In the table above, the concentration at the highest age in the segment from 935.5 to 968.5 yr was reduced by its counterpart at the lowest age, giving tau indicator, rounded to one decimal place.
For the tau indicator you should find -0.2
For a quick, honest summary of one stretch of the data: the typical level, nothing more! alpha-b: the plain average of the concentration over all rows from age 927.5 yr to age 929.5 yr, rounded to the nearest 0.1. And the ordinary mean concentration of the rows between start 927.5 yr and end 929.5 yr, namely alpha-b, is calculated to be 18.9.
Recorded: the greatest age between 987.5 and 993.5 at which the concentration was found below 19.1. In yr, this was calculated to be 993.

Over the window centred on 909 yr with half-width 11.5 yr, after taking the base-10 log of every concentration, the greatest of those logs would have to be 1.31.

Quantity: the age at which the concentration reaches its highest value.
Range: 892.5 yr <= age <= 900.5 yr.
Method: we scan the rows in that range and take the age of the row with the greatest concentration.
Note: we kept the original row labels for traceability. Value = 895 yr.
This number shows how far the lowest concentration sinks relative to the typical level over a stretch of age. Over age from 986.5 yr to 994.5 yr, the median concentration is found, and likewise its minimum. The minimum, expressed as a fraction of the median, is 0.989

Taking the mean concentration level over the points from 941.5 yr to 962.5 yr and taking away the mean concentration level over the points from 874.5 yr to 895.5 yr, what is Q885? -2.3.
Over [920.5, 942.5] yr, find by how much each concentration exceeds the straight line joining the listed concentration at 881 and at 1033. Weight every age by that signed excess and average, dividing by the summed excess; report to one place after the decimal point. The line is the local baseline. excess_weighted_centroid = 931.2 yr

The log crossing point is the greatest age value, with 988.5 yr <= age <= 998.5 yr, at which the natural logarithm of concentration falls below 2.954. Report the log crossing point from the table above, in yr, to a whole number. 998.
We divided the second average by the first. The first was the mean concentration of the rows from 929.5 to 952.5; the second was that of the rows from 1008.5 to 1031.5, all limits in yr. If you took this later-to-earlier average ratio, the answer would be 0.977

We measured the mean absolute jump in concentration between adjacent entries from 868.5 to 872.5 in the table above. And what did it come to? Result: 0.29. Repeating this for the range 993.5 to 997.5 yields 0.30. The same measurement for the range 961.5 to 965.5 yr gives 0.36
